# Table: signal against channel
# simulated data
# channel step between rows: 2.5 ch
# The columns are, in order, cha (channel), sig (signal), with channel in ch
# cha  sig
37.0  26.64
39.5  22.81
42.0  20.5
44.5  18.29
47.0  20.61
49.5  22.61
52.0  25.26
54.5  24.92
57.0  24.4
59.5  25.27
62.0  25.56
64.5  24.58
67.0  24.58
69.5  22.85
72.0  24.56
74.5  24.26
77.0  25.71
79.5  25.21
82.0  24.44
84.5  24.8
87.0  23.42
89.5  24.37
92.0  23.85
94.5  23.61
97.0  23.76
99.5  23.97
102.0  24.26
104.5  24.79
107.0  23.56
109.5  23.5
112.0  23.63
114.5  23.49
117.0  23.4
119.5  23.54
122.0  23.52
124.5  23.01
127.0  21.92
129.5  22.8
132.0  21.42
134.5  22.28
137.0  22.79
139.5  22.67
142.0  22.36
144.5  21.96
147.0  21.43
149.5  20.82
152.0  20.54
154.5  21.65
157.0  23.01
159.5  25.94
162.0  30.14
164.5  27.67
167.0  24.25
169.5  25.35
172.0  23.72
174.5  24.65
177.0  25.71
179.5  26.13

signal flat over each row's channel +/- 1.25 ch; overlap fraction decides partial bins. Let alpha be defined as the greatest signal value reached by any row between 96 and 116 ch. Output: 24.79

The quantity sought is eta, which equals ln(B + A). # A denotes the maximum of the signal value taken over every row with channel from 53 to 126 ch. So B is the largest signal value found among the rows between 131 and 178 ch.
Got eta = 4.02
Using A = 25.71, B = 30.14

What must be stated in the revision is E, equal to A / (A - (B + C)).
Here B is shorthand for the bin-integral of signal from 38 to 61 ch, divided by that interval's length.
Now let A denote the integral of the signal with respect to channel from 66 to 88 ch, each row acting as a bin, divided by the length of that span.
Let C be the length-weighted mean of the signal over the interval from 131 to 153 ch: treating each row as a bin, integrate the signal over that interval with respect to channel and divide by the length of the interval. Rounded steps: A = 24.4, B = 22.8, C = 21.8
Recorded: -1.21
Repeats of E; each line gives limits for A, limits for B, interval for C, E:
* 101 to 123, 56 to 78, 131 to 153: -1.04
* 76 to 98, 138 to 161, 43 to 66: -1.13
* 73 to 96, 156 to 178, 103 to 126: -0.98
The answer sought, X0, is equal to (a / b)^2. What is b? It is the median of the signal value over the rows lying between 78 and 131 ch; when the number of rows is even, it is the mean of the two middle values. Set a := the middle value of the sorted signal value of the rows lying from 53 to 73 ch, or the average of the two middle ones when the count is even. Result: 1.08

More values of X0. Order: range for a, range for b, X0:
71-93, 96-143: 1.08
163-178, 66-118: 1.09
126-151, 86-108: 0.86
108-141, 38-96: 0.89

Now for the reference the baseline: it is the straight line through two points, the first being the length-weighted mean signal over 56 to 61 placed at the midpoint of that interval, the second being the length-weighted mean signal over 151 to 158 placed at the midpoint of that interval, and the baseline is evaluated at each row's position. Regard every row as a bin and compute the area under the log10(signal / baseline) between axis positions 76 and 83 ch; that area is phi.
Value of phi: 0.113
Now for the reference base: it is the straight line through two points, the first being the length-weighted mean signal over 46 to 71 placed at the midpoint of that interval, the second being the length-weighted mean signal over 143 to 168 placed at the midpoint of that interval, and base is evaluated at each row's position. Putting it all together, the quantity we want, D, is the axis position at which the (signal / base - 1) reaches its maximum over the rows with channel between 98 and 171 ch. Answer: 162.0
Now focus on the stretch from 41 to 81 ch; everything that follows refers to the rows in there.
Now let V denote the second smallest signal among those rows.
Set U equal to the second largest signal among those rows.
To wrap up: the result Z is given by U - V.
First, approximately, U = 25.56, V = 20.5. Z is 5.1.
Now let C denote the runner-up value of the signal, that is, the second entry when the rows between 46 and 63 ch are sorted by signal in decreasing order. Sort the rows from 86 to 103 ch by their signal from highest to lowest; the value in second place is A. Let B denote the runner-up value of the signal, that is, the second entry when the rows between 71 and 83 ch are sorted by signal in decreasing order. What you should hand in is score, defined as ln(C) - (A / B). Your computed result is 2.27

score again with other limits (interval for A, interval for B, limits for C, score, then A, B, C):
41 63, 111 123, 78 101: 2.14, 25.27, 23.54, 24.8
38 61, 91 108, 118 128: 2.12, 25.26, 24.26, 23.52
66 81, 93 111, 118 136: 2.12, 25.21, 24.26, 23.52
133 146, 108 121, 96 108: 2.23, 22.67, 23.54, 24.26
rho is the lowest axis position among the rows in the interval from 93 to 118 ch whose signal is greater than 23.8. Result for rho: 99.5 ch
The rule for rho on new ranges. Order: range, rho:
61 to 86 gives 62.0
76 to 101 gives 77.0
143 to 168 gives 159.5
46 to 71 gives 52.0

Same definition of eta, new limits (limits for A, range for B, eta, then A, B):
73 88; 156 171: 4.02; 25.71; 30.14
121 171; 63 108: 4.02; 30.14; 25.71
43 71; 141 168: 4.02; 25.56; 30.14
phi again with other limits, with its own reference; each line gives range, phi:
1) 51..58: -0.020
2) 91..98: 0.004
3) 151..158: -0.003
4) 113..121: 0.077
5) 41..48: -0.765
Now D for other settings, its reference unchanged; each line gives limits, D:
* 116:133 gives 119.5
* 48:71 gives 62.0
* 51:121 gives 77.0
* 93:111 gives 104.5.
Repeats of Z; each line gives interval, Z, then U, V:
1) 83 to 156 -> 4.0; 24.79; 20.82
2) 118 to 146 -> 1.6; 23.52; 21.92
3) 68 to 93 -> 1.8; 25.21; 23.42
